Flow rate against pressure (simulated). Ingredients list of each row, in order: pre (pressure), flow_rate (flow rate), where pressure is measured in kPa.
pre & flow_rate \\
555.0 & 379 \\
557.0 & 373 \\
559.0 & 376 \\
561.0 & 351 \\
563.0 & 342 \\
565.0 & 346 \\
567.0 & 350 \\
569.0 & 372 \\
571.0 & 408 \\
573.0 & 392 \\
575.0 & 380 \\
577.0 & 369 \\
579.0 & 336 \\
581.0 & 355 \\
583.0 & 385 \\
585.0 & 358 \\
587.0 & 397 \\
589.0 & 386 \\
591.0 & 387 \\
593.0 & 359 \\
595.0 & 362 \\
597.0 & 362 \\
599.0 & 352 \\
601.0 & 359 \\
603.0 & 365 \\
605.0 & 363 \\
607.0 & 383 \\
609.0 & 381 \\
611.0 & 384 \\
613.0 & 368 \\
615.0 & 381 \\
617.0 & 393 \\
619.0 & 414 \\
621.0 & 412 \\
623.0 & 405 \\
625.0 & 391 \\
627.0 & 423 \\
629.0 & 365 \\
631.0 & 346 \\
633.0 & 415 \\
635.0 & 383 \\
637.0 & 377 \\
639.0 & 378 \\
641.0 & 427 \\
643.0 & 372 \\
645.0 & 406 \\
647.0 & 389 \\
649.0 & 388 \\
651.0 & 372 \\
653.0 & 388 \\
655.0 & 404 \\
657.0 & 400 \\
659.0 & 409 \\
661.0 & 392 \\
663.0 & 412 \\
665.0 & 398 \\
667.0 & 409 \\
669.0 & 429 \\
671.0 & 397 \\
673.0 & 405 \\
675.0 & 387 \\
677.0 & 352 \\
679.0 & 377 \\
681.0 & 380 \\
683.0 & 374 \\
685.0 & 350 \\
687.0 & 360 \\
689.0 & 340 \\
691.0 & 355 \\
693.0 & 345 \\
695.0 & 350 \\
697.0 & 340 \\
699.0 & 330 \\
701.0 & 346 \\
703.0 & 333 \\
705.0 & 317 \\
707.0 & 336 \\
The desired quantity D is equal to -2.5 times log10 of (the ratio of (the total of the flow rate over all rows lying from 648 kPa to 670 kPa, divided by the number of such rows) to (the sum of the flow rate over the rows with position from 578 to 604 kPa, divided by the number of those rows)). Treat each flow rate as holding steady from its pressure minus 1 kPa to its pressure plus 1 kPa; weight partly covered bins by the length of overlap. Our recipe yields -0.10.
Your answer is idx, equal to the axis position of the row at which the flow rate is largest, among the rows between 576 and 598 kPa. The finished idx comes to 587.0 kPa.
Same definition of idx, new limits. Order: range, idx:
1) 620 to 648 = 641.0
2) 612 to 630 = 627.0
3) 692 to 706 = 695.0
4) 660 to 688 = 669.0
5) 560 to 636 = 627.0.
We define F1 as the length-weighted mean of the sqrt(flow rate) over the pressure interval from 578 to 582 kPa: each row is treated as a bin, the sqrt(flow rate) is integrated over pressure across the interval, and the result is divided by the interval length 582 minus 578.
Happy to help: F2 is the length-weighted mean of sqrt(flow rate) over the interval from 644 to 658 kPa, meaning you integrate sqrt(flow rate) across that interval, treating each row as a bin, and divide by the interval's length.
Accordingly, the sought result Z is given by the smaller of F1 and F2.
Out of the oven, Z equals 18.6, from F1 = 18.6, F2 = 19.81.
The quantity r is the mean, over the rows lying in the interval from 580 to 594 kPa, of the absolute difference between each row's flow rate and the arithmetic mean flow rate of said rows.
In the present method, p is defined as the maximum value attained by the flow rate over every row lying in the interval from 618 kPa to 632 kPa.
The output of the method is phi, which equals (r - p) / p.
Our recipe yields -0.964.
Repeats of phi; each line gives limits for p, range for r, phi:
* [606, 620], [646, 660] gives -0.976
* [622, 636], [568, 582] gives -0.959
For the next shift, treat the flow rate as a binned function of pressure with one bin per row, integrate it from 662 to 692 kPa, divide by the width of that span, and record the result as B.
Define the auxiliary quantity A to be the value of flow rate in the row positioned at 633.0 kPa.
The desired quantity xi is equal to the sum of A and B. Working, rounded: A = 415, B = 382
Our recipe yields 797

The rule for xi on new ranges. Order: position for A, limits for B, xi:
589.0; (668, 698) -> 755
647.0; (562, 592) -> 760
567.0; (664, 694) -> 727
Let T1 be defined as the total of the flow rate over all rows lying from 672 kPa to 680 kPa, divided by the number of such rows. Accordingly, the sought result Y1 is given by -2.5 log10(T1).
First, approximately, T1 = 380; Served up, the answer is -6.45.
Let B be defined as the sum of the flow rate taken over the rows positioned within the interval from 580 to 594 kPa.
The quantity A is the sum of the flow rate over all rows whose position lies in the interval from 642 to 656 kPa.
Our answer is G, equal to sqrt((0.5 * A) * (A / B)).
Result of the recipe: 37.5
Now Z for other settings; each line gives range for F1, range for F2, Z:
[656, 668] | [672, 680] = 19.5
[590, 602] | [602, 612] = 19.1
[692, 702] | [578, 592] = 18.5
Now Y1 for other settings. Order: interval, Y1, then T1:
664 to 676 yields -6.52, 404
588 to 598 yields -6.42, 371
